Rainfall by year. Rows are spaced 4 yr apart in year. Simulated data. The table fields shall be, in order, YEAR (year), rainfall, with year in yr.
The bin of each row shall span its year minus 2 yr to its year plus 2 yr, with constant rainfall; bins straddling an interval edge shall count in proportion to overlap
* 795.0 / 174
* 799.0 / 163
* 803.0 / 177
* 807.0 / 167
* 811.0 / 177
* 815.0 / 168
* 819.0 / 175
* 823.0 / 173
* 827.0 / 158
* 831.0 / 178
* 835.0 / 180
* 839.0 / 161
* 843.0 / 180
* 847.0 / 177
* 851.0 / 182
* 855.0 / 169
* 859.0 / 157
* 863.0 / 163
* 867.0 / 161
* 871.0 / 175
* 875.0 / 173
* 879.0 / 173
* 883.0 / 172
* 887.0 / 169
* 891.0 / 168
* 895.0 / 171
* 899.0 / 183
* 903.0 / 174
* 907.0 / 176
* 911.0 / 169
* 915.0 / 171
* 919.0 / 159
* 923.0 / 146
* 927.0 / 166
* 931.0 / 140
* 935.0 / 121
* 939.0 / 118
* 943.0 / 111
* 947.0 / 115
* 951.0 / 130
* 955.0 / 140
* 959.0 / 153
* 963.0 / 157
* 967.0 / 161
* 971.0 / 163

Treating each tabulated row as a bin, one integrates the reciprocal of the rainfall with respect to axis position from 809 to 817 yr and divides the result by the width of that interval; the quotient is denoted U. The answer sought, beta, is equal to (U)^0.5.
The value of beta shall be 0.0762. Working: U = 0.0058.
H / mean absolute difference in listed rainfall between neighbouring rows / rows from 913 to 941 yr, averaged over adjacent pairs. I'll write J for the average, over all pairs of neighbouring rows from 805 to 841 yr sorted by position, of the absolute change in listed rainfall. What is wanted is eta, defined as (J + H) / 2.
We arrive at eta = 13.0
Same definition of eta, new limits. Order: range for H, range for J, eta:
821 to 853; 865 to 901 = 8.2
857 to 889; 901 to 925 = 5.6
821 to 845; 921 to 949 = 14.1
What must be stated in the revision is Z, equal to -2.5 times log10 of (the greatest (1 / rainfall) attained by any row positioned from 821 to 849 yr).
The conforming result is 5.50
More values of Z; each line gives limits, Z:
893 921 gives 5.50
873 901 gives 5.56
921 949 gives 5.11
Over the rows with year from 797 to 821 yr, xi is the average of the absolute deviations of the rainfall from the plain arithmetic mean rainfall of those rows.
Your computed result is 5.2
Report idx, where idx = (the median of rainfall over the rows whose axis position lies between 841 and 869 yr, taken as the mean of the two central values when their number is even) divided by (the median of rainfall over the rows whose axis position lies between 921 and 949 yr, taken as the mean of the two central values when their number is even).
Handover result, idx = 1.4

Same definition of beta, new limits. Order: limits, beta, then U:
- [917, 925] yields 0.0811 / 0.0066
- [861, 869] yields 0.0786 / 0.0062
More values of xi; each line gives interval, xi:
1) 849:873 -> 7.5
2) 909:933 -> 10.3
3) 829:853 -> 5.1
